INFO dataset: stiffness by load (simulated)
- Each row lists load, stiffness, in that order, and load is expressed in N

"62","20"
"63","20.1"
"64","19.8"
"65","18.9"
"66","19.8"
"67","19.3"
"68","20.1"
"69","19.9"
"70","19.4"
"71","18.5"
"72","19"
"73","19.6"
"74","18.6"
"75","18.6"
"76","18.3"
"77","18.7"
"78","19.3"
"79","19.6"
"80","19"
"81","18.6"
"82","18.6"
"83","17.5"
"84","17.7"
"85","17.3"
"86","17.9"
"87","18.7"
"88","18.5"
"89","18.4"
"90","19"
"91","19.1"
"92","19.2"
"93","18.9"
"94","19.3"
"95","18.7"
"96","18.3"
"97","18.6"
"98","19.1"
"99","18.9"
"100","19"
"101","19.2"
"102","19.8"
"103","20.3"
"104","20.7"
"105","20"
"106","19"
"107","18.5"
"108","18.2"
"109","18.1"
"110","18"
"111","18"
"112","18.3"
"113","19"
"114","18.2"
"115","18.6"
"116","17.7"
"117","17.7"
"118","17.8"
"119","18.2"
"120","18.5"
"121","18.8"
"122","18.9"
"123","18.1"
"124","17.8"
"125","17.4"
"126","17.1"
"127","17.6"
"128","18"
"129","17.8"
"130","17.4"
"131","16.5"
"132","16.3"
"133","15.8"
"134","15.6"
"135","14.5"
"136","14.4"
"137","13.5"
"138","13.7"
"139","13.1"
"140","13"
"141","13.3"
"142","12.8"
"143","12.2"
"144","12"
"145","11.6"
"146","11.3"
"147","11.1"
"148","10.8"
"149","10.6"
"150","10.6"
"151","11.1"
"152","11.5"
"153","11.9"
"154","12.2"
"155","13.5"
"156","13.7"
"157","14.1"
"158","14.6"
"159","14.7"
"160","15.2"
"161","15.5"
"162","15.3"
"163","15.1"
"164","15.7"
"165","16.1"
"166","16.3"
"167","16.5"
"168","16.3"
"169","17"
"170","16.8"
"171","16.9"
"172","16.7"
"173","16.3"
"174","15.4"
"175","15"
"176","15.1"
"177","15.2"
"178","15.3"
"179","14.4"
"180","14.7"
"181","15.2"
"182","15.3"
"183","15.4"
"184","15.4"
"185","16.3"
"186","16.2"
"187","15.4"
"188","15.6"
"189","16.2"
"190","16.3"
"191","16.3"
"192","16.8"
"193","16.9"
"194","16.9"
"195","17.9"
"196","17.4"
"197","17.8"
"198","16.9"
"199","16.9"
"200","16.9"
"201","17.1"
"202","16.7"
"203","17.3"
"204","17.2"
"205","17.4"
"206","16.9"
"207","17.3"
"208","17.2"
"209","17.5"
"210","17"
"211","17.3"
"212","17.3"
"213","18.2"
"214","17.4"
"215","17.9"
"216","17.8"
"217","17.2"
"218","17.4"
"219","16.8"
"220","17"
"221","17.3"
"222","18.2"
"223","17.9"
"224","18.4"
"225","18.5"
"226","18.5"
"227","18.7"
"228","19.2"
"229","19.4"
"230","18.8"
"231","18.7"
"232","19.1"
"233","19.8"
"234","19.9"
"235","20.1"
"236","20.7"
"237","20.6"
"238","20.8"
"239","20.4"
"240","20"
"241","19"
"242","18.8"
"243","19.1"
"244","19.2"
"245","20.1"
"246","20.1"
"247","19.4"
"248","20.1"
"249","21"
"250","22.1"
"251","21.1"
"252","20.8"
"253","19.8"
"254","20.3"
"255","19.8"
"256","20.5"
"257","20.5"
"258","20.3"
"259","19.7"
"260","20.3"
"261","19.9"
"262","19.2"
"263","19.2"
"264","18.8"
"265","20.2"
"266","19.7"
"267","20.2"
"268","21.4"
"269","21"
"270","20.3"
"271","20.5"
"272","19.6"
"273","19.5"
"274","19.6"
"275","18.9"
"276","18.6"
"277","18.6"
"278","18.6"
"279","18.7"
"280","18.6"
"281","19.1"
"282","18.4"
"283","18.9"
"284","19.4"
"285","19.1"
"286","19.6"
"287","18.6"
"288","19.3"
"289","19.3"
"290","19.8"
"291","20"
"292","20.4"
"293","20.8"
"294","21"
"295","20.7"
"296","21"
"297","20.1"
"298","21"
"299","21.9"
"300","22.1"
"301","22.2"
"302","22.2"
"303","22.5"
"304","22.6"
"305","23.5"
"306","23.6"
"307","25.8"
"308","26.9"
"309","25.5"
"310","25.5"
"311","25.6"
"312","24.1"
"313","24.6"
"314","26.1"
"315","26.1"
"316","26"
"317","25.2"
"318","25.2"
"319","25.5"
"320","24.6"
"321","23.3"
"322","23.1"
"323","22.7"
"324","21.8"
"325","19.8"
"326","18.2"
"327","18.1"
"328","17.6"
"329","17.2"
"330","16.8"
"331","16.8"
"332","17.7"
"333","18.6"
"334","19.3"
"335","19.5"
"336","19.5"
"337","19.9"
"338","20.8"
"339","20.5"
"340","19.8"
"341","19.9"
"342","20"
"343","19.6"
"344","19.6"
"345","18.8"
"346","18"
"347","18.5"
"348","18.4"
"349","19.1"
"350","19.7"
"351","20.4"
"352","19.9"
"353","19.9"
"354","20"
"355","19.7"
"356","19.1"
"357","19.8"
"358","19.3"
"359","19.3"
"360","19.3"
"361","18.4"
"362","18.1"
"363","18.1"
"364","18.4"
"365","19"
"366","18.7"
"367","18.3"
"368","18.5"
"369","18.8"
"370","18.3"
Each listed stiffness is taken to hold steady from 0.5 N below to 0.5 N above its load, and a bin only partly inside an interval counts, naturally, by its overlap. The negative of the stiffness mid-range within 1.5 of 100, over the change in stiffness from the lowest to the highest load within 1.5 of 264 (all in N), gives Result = -19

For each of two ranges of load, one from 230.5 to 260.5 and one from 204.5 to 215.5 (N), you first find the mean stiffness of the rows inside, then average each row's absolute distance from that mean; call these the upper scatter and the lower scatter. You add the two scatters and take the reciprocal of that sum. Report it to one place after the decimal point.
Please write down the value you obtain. 1.2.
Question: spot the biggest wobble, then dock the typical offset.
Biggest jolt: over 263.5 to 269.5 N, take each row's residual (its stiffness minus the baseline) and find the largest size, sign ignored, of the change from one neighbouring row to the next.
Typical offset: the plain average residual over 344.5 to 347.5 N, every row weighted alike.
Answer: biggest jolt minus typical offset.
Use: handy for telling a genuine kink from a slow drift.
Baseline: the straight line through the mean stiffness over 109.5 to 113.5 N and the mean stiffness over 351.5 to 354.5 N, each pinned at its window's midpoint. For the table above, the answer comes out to 3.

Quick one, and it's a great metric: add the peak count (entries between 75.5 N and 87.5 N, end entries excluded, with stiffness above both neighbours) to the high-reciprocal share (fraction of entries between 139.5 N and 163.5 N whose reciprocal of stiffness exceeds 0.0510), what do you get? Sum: 3.0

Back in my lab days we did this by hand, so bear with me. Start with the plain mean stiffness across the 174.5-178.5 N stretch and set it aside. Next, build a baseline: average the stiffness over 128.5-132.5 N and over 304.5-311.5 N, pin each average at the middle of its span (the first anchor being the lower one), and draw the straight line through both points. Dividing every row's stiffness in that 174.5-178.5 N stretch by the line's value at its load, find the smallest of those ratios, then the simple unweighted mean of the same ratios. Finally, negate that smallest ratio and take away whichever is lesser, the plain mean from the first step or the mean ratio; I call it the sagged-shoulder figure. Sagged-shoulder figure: -1.6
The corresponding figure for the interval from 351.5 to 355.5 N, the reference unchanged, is -1.4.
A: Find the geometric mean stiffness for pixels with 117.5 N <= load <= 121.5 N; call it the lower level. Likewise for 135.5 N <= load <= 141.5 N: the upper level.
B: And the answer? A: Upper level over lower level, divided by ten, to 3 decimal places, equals 0.074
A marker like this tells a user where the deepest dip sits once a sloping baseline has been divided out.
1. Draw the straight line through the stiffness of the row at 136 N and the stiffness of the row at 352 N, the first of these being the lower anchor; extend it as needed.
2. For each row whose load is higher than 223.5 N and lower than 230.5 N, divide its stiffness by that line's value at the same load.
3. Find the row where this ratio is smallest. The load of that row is 224 N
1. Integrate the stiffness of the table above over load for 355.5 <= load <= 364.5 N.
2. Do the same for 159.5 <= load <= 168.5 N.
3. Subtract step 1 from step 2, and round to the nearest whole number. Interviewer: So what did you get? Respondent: -28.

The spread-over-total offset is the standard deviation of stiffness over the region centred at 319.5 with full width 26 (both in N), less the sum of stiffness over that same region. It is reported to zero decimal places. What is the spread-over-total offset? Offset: -586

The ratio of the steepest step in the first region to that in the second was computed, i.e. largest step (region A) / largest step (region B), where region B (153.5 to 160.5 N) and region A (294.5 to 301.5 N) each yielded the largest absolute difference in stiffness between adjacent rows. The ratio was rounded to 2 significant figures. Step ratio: 0.69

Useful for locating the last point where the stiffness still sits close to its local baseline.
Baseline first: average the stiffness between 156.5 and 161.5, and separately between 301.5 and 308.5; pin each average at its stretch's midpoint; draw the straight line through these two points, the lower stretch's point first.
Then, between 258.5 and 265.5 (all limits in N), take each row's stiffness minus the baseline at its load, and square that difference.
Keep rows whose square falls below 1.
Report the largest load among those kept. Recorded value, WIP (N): 260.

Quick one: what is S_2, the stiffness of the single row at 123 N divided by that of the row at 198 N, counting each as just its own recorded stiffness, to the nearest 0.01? 1.07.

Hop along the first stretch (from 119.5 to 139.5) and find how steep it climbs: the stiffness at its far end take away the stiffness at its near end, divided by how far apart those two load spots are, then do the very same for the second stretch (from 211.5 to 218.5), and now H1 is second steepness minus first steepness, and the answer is 0.30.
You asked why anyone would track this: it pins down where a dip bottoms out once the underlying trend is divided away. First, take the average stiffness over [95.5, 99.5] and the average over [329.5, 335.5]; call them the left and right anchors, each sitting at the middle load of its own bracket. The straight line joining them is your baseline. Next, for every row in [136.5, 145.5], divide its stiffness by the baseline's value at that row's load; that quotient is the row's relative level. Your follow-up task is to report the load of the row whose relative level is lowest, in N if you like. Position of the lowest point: 145 N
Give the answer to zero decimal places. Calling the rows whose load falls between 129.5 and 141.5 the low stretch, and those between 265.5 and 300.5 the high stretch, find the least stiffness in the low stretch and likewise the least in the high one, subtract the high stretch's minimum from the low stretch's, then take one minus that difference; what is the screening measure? 6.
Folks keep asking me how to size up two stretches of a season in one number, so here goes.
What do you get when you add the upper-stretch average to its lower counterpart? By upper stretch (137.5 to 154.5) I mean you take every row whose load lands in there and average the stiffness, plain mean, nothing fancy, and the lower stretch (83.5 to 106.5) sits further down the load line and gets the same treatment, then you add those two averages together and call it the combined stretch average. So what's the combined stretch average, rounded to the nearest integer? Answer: 31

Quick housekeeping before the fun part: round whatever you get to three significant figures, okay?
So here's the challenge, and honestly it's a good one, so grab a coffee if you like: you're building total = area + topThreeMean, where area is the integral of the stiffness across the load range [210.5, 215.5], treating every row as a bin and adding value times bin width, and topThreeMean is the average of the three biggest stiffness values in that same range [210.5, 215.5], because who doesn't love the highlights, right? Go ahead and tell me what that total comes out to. 106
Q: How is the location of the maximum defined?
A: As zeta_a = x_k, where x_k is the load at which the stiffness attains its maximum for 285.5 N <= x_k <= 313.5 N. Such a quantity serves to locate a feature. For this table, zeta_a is 308 N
